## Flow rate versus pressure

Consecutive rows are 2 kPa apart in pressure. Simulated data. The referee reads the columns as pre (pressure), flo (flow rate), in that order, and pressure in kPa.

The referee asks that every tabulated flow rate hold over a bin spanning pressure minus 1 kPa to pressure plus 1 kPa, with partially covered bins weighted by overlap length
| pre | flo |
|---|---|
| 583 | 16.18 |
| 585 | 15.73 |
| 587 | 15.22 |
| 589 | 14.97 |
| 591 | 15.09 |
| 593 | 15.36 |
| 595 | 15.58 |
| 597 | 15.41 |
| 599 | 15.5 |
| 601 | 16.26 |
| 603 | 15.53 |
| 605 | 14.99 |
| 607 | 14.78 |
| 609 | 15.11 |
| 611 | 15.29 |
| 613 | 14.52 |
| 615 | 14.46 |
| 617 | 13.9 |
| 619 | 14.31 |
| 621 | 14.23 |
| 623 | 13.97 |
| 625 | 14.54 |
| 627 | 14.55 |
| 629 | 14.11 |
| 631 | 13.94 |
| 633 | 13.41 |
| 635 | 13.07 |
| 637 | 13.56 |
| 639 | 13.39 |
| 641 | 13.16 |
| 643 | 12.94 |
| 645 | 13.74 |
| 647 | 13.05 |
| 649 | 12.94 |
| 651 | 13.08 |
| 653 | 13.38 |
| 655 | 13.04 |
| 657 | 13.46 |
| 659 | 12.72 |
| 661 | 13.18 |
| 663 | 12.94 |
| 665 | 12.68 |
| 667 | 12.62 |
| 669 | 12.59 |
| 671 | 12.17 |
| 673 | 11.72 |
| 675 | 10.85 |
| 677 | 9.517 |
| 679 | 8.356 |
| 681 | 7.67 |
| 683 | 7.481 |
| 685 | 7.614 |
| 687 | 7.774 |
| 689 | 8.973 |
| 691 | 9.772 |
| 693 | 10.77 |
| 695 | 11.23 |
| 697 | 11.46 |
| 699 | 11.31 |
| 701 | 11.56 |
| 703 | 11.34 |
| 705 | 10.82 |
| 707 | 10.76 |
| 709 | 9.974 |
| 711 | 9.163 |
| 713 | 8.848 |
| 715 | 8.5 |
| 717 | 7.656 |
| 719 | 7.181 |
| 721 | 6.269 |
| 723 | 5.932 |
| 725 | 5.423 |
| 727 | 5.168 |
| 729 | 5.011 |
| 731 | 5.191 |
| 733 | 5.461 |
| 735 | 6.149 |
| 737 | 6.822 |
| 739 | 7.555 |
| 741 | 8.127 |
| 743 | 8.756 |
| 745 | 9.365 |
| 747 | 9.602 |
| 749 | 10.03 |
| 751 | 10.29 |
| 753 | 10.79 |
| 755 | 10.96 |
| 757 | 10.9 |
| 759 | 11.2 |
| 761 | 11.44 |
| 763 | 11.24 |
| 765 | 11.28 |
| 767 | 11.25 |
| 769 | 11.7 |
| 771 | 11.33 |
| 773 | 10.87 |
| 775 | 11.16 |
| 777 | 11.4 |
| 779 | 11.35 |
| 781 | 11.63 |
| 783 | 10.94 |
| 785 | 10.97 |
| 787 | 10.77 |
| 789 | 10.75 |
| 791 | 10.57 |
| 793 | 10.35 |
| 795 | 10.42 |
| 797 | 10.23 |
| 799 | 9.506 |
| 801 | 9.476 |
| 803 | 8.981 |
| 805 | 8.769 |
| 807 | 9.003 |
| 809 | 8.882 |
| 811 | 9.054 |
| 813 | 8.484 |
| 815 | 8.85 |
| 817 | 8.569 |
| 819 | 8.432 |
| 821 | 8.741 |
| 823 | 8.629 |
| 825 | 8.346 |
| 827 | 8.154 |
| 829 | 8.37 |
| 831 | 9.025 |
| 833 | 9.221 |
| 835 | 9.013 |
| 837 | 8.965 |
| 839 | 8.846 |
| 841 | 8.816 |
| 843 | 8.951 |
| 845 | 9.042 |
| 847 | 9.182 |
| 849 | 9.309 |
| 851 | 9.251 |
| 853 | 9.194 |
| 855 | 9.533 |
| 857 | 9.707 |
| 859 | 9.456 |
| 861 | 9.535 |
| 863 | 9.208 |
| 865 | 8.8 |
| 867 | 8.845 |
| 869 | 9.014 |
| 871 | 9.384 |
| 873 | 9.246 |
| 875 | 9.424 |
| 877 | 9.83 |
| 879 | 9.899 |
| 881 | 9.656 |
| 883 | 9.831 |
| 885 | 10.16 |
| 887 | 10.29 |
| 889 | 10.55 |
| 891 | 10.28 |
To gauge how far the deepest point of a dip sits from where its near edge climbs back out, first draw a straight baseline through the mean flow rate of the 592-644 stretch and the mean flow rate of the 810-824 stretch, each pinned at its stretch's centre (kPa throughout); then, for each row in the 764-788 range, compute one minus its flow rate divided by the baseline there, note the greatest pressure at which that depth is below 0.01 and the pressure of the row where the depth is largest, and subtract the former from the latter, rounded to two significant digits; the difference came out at -14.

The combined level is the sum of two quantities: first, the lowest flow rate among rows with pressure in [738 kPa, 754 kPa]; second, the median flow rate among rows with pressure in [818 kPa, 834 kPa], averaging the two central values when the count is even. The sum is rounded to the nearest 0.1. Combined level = 16.1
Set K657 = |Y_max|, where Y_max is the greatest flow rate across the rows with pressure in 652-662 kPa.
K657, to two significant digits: 13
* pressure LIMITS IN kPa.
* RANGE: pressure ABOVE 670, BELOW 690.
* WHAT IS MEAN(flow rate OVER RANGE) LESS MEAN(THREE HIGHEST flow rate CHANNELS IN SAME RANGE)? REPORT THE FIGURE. -2.4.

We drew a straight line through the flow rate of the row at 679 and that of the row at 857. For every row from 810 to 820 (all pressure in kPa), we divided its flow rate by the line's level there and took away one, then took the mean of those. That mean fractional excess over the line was -0.08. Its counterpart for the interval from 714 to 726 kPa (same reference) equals -0.21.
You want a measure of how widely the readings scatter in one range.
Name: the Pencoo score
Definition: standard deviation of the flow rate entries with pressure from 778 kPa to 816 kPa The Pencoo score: 1.0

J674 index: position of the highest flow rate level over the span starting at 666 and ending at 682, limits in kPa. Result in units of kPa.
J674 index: 667 kPa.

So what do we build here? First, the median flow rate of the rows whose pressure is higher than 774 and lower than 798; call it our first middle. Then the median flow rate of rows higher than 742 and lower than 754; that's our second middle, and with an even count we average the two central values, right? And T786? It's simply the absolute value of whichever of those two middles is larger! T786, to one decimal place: 10.9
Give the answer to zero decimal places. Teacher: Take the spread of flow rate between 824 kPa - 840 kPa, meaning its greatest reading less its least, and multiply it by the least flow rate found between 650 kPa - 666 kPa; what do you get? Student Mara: 14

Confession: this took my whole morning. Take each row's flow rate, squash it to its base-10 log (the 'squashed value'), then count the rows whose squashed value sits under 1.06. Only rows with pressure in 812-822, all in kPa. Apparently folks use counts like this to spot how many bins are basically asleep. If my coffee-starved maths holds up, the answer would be 5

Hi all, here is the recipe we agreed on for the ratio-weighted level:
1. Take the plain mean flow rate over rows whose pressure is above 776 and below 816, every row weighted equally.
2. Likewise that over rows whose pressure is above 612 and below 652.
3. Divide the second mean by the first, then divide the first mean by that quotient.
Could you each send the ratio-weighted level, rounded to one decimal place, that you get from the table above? 7.3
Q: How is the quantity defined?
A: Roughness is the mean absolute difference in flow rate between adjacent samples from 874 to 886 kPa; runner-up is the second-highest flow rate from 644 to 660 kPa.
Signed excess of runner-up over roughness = 13.2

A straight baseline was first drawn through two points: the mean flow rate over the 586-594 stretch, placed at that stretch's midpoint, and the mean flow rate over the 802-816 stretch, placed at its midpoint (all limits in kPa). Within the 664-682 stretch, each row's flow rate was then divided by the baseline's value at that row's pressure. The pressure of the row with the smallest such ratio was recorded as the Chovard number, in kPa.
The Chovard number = 681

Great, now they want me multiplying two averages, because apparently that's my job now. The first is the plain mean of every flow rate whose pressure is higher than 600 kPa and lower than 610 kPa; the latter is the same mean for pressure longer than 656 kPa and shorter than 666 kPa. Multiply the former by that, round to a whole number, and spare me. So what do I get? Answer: 199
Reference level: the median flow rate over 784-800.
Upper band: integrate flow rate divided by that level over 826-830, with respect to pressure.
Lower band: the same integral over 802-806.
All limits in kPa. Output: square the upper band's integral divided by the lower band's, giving 0.87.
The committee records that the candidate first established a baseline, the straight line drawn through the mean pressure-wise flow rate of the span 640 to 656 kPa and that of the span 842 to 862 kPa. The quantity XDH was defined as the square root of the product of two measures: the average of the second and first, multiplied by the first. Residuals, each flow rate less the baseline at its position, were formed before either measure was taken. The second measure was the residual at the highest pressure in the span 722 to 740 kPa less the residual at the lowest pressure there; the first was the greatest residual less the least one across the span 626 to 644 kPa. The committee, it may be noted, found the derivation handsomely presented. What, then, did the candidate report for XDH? 1.5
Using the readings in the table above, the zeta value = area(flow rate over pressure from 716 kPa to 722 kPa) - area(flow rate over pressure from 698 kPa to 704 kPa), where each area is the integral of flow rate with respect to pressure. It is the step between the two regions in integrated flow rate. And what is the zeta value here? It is -26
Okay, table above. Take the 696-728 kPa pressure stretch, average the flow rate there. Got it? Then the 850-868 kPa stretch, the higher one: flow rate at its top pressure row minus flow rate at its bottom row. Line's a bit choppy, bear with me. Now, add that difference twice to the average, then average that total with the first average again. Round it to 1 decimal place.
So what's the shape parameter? 8.4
